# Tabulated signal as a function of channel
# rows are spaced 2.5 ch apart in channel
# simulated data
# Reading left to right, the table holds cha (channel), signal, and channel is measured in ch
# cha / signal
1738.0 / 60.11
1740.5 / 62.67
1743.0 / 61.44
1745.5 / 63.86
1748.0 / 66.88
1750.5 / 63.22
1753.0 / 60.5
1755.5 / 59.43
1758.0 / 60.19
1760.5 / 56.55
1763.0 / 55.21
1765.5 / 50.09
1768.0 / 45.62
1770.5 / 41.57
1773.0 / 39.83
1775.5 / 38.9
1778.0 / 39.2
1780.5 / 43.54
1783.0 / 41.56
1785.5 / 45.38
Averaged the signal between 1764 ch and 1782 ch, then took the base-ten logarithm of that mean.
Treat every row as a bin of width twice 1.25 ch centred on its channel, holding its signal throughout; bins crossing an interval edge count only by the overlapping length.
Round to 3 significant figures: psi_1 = 1.63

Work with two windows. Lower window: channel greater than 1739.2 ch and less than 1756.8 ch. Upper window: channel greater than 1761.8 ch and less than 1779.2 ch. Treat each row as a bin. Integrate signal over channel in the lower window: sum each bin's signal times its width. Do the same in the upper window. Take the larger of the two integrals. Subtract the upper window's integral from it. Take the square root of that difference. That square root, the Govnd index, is 18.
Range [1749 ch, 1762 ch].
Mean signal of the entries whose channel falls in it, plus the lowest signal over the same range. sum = 117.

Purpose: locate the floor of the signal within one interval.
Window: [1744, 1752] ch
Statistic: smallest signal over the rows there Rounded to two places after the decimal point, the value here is 63.22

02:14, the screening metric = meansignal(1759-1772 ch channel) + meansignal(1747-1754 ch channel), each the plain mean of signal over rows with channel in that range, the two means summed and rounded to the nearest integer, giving 113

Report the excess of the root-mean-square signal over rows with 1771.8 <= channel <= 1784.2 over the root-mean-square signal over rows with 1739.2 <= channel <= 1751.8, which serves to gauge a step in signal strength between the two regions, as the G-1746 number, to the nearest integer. -23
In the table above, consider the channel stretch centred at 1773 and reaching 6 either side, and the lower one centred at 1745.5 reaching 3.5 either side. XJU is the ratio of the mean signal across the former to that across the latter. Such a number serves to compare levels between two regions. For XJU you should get 0.64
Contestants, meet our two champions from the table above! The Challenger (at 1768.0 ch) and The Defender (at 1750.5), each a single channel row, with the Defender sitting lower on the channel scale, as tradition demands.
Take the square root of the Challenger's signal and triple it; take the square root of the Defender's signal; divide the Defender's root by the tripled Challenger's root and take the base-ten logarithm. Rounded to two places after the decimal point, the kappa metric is -0.41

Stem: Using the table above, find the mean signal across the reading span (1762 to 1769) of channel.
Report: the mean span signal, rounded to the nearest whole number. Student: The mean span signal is 50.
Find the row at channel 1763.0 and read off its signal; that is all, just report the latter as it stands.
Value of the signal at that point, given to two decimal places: 55.21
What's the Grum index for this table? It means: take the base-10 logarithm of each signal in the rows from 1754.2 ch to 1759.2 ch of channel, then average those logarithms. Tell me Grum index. 1.78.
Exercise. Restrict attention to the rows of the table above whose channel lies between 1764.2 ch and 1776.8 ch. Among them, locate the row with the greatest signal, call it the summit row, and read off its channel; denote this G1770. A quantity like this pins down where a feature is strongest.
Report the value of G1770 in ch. 1765.5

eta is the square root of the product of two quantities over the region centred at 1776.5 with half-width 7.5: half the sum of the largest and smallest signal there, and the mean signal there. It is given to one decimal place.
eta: 41.0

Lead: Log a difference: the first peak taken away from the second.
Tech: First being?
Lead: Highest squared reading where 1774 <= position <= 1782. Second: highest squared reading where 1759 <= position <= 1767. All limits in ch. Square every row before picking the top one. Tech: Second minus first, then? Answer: 1302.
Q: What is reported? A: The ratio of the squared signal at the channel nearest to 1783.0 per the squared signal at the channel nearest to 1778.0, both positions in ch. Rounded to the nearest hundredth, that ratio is 1.12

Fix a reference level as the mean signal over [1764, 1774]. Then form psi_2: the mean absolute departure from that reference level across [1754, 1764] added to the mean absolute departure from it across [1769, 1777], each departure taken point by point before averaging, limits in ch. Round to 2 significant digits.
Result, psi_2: 18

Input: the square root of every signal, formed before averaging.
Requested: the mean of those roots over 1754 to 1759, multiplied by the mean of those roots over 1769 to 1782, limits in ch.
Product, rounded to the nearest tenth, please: 49.3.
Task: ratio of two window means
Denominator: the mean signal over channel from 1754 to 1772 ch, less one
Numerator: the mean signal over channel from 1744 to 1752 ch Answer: 1.25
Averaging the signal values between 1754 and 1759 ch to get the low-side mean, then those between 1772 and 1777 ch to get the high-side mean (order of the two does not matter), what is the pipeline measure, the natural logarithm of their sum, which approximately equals 4.60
